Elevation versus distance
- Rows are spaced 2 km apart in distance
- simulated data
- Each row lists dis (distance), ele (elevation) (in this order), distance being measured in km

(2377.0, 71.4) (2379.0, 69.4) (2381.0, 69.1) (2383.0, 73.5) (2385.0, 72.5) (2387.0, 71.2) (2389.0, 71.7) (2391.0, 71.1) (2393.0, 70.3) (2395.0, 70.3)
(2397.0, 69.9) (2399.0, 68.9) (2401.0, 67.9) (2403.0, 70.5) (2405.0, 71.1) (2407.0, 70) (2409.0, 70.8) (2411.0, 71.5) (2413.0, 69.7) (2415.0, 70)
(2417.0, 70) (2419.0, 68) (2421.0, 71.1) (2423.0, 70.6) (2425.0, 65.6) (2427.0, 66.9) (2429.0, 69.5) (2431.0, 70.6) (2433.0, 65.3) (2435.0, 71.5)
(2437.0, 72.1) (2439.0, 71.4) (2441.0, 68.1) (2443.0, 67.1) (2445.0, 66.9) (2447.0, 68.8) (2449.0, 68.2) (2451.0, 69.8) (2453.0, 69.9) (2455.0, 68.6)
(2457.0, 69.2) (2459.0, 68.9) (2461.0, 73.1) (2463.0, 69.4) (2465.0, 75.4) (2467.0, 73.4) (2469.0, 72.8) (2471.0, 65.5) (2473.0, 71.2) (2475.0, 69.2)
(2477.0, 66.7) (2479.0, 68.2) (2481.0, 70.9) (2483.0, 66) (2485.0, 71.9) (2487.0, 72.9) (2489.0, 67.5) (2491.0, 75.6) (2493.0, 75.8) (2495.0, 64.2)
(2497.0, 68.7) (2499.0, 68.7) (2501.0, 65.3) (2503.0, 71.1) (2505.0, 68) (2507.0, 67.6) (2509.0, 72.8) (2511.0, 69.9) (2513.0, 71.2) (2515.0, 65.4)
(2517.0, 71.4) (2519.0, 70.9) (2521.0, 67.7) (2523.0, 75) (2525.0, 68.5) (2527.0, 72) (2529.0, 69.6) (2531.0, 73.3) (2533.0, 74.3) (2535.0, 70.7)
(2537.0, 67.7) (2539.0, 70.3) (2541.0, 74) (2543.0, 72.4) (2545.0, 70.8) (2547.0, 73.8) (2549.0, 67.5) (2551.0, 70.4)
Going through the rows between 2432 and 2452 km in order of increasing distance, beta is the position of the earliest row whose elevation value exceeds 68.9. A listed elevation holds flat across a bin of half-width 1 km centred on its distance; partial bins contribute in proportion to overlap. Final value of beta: 2435.0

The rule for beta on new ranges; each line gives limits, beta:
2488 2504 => 2491.0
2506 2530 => 2509.0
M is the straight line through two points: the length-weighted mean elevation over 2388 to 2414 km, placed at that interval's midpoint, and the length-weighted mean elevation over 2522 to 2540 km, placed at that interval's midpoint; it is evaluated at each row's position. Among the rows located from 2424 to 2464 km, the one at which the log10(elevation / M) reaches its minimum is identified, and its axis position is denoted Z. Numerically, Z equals 2433.0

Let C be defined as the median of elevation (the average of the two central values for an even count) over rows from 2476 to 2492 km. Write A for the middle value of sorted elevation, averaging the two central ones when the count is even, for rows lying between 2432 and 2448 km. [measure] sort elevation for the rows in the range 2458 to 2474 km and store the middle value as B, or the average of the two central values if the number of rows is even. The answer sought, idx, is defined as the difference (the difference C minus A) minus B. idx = -70.9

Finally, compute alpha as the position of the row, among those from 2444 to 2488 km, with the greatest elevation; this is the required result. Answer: 2465.0 km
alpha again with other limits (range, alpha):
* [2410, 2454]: 2437.0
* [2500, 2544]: 2523.0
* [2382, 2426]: 2383.0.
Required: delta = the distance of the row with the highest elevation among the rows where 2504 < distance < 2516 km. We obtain 2509.0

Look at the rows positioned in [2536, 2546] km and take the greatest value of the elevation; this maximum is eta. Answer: 74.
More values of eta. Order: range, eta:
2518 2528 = 75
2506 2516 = 72.8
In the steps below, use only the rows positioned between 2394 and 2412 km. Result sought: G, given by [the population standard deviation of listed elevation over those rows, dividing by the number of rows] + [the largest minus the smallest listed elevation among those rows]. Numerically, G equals 4.7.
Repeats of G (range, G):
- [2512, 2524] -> 12.6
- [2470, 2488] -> 10.0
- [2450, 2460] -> 1.8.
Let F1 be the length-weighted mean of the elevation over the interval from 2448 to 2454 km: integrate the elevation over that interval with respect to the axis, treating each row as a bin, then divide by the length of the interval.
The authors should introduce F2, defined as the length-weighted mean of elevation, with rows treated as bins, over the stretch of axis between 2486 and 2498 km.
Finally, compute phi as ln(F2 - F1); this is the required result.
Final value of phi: 0.4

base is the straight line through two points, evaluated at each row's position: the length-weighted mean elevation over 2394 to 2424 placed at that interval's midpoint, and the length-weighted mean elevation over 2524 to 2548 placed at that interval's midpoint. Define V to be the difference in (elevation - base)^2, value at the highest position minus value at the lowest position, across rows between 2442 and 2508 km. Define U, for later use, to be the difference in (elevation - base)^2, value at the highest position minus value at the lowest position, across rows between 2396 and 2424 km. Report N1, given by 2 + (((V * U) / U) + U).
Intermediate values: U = 0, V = 1.5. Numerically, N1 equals 4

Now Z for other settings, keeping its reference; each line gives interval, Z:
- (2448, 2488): 2471.0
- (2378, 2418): 2401.0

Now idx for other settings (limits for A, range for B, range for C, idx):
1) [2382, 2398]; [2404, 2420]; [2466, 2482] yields -71.1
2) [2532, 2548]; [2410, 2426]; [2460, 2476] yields -69.6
